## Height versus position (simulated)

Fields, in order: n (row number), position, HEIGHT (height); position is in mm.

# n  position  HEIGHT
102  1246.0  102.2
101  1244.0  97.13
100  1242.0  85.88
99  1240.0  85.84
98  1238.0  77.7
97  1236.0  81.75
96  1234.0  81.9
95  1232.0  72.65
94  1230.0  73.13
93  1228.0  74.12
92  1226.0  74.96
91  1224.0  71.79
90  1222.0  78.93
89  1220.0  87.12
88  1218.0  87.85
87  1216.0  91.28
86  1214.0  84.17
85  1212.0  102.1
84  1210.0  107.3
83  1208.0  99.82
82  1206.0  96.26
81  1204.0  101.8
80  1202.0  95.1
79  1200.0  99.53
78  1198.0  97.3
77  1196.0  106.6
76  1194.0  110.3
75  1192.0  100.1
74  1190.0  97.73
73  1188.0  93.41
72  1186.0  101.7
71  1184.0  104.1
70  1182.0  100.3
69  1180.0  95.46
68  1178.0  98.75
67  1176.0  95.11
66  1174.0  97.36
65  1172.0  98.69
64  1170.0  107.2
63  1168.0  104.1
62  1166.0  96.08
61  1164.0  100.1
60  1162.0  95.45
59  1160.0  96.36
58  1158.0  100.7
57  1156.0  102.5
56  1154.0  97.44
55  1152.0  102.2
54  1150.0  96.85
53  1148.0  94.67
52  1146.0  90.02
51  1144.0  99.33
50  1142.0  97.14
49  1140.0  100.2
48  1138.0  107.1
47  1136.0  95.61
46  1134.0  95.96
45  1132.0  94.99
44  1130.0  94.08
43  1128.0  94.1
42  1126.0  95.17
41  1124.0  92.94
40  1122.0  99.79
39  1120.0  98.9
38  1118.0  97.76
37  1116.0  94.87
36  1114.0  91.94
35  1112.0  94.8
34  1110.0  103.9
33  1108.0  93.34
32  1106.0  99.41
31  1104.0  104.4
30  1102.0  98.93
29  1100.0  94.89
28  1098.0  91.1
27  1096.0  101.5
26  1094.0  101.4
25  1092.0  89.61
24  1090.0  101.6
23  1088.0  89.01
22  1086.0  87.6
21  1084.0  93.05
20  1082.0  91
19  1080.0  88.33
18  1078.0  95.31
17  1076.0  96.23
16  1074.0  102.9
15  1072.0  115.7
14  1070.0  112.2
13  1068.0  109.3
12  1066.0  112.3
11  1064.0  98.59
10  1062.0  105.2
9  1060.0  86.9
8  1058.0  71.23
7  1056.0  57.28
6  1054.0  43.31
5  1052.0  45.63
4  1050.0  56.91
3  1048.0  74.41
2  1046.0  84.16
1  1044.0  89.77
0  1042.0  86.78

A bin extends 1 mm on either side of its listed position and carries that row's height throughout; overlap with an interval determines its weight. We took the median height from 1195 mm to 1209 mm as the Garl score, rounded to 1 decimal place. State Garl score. 99.5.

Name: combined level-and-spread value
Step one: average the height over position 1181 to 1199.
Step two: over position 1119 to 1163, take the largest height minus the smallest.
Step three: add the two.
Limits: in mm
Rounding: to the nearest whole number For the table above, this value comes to 118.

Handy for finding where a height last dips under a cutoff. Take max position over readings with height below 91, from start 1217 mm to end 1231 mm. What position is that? 1230.0 mm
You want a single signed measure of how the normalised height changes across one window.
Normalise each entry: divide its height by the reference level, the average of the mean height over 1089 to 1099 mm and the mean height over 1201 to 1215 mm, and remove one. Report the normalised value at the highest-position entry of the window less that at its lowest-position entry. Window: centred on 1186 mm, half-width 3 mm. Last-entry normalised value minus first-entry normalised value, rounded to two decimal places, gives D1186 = -0.11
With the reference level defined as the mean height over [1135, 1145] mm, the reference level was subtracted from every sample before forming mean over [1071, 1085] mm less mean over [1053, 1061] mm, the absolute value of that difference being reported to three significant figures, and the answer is 32.8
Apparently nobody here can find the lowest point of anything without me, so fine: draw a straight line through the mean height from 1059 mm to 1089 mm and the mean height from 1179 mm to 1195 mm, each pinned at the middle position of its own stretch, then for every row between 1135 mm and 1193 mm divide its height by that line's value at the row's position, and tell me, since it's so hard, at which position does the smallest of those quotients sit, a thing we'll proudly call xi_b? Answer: 1146.0 mm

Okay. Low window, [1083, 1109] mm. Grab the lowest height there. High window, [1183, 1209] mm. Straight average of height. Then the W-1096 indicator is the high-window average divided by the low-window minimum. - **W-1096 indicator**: 1.145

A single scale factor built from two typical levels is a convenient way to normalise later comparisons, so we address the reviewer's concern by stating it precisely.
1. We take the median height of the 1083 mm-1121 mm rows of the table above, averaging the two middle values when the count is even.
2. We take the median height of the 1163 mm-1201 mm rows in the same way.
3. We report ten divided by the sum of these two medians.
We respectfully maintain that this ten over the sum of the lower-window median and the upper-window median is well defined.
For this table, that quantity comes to 0.0514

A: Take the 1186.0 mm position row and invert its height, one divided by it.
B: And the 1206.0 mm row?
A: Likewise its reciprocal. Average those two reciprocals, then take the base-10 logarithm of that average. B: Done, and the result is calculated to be -2.00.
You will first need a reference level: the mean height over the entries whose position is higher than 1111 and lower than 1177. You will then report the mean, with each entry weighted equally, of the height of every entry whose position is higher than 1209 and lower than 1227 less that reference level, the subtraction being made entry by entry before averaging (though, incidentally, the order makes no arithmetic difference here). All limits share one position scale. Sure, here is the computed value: -10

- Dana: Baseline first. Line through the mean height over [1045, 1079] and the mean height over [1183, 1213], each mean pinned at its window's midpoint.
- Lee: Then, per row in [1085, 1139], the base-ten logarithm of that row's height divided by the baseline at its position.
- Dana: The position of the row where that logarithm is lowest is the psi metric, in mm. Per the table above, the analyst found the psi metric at 1086.0 mm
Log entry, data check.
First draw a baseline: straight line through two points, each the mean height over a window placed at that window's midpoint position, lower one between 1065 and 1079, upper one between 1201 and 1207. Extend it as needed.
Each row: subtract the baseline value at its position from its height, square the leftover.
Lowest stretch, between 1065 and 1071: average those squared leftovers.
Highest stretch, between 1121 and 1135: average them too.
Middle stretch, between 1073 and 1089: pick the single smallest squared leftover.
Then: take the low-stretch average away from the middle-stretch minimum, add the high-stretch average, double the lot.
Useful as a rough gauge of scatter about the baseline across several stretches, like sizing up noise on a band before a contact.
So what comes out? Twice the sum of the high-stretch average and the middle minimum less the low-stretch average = 89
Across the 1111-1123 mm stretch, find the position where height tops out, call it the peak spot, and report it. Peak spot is 1122.0 mm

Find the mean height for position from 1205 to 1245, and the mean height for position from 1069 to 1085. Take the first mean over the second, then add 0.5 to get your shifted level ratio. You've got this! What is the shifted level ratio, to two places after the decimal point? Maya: 1.36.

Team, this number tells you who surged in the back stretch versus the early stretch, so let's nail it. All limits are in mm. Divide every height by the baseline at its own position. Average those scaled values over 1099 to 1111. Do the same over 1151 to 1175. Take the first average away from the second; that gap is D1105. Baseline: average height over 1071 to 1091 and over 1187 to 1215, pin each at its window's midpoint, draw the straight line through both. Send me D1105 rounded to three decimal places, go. -0.010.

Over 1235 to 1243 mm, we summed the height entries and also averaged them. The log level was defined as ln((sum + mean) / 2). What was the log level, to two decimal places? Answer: 5.33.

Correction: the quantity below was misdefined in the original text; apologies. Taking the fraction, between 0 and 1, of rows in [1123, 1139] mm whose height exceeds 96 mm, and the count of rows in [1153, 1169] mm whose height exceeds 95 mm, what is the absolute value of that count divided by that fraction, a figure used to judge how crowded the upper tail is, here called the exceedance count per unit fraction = 64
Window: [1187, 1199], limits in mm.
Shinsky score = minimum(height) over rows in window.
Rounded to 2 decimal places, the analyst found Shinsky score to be 93.41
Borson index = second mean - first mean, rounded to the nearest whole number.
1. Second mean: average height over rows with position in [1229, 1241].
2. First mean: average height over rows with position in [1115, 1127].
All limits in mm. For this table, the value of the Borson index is -18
